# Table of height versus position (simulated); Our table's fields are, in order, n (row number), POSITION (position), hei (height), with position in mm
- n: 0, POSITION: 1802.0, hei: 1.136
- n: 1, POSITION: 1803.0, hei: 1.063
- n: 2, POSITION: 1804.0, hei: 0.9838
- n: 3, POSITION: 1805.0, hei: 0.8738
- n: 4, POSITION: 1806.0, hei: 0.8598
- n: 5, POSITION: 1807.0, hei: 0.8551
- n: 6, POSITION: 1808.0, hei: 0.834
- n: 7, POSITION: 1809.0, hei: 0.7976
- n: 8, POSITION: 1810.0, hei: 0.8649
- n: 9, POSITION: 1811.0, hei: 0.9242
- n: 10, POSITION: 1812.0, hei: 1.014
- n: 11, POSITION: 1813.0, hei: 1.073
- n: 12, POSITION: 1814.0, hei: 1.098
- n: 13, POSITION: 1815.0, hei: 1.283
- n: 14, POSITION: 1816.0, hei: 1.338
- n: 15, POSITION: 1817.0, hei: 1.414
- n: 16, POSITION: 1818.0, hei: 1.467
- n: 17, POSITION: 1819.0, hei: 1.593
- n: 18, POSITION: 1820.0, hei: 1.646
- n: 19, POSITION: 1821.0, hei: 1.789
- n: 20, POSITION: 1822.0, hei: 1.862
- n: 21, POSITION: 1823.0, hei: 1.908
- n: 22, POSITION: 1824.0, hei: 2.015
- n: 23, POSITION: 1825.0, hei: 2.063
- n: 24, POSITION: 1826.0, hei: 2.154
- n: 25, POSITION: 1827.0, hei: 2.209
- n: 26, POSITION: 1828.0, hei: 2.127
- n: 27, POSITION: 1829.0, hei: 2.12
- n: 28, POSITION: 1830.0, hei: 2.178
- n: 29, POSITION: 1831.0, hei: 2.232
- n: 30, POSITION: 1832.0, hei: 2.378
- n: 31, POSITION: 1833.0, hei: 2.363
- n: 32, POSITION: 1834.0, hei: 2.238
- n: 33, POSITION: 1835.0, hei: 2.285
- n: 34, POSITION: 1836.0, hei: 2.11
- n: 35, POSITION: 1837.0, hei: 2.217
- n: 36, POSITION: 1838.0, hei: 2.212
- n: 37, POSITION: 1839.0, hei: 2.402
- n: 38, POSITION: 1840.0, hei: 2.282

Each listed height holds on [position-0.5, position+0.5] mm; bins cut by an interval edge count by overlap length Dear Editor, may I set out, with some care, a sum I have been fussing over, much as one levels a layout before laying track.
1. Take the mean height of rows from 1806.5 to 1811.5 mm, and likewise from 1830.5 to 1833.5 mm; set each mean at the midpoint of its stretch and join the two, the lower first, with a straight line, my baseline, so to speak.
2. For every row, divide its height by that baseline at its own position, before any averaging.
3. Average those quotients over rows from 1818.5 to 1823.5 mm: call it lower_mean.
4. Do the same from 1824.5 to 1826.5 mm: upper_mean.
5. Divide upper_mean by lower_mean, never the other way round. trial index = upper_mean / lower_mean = 1.02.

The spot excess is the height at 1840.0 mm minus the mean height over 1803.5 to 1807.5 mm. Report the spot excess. 1.4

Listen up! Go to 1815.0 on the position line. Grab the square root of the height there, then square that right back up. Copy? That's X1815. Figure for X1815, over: 1.28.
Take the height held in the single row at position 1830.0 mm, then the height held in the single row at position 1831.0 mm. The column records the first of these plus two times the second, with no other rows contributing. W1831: 6.6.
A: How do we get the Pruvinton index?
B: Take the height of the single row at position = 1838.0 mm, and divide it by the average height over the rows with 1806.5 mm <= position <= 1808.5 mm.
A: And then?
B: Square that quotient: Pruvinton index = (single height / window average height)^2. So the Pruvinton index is 7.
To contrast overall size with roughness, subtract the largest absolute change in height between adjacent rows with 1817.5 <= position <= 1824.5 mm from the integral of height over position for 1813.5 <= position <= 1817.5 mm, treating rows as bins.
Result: 5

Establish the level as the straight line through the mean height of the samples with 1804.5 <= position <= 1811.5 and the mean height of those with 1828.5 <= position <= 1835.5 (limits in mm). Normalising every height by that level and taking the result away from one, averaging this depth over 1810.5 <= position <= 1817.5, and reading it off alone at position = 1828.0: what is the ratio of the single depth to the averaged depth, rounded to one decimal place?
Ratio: -1.2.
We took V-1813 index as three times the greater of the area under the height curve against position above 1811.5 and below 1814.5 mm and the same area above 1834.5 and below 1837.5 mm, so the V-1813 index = 19.8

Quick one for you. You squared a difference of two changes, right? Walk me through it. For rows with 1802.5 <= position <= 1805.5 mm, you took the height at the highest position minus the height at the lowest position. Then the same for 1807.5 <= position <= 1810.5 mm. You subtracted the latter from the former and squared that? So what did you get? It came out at 0.048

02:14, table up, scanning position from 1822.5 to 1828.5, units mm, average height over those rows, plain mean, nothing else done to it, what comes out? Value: 2.1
